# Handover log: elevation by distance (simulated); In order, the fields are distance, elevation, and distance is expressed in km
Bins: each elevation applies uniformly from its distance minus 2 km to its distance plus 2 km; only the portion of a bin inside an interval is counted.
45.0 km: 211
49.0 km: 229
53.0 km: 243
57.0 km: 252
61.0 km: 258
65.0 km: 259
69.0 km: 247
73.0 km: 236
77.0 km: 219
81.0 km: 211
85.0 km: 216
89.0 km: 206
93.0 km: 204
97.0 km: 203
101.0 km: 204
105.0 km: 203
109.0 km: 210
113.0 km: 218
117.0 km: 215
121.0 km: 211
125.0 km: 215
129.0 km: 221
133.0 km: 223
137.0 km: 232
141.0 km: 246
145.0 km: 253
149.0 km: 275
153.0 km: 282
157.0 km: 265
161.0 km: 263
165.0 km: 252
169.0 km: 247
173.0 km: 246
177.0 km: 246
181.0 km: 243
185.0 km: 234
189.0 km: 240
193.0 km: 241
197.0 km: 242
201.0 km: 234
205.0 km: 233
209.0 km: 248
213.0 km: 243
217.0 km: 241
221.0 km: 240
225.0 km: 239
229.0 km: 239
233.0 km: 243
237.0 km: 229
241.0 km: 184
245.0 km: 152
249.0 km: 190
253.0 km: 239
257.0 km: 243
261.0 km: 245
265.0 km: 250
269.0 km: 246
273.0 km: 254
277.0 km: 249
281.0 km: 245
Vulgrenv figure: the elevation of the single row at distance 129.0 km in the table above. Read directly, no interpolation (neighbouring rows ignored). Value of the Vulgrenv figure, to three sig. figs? 221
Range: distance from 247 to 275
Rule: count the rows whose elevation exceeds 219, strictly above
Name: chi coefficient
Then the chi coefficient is 6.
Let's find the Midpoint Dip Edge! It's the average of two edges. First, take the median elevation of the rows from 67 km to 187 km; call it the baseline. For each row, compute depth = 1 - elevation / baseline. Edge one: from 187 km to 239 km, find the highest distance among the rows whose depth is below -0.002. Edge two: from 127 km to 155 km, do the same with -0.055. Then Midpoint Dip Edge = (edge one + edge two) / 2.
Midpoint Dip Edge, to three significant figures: 195 km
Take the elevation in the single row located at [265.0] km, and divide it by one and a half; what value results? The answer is 167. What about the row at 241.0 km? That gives 123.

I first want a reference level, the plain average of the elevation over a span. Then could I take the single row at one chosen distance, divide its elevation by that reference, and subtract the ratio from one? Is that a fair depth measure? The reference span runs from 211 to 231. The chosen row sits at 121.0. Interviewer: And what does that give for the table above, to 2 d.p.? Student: 0.12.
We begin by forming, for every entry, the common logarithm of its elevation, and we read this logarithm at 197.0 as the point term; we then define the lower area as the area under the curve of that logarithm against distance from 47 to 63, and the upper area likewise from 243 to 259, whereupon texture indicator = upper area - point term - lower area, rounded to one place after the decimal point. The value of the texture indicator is -3.7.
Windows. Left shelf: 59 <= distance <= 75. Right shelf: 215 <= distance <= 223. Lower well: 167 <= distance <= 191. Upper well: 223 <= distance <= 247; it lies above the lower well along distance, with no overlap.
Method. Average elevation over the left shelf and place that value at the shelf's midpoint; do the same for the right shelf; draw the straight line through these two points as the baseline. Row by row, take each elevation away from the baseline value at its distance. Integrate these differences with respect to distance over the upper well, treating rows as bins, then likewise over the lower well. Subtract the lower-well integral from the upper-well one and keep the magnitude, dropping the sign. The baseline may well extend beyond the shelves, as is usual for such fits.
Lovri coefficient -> 596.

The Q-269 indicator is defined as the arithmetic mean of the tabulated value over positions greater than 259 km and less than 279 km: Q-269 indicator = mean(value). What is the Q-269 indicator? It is 249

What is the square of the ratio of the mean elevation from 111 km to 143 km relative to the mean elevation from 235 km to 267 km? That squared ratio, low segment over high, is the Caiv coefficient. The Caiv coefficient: 1.06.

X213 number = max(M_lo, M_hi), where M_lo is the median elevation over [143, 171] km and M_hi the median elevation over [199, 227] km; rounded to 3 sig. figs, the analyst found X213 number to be 263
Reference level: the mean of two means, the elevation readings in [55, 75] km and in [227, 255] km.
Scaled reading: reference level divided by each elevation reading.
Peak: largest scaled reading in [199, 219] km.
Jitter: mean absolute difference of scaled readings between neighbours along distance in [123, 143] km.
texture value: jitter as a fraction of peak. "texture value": 0.034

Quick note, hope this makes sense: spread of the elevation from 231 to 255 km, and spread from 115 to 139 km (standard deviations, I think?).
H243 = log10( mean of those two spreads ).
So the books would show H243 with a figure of 1.3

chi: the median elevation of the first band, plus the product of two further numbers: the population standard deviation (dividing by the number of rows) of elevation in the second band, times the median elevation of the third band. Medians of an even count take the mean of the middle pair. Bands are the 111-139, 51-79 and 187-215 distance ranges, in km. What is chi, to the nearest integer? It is 3346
